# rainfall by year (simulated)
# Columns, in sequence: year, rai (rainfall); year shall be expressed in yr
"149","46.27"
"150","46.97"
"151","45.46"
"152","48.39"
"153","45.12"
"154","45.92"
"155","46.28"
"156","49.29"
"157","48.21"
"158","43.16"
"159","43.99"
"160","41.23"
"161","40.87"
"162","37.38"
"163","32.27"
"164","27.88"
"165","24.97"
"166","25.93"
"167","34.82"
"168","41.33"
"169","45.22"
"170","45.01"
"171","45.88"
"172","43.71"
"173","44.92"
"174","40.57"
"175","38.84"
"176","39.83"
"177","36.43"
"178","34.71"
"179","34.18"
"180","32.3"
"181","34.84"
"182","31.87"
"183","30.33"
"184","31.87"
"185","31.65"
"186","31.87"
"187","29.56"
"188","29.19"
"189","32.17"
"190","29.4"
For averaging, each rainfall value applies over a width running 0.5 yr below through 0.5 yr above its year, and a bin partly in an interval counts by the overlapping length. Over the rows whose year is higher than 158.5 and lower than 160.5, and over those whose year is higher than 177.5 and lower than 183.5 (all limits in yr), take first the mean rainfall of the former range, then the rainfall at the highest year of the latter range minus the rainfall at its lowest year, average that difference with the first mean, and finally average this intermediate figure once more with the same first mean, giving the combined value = 31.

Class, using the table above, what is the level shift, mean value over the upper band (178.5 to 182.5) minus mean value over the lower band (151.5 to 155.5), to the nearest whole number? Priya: -13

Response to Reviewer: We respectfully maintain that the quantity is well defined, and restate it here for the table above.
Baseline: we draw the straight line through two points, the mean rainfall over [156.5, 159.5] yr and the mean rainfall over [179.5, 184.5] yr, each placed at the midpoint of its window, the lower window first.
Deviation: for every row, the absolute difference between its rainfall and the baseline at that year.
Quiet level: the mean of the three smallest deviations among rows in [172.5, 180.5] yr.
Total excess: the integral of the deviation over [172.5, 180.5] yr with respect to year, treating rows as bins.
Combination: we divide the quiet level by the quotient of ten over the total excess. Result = 1.2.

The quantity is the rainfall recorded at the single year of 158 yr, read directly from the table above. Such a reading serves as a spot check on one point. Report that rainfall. 43.16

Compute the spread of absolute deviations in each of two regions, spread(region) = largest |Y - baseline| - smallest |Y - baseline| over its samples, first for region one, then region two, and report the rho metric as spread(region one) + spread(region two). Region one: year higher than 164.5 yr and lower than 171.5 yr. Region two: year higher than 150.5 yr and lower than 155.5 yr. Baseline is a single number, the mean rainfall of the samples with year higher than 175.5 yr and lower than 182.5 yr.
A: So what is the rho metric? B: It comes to 14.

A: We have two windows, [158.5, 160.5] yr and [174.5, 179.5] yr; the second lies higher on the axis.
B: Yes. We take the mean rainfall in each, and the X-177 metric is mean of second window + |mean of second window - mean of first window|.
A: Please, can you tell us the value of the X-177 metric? 43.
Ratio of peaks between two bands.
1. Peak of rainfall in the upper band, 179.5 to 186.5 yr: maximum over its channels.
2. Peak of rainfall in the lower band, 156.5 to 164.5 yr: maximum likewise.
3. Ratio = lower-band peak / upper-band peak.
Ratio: 1.38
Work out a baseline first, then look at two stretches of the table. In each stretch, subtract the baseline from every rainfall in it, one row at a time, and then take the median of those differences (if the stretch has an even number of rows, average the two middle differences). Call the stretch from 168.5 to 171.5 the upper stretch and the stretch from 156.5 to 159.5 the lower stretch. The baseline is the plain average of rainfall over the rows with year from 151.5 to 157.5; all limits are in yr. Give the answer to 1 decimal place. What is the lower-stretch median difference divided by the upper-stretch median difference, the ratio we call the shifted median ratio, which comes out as 1.6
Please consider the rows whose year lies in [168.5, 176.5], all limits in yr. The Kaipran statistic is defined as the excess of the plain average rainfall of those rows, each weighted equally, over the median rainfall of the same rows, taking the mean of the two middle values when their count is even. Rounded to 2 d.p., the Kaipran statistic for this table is -1.32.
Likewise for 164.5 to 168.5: 1.39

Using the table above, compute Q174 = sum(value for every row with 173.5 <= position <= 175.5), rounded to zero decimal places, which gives 79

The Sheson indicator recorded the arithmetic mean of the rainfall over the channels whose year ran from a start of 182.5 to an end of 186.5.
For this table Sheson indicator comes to 31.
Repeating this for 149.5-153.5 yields 46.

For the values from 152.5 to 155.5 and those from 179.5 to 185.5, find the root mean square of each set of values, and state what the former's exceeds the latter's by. 14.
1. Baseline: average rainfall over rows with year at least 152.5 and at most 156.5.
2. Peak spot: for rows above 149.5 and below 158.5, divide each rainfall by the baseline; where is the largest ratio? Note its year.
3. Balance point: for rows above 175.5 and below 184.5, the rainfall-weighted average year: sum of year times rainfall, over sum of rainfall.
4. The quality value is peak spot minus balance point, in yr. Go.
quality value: -23.8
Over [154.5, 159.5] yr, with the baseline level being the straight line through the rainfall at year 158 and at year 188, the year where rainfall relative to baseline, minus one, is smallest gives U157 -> 158 yr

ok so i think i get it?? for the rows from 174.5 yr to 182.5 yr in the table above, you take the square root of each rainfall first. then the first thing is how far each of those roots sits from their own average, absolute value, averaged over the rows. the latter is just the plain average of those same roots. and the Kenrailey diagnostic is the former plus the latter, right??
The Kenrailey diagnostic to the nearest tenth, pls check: 6.1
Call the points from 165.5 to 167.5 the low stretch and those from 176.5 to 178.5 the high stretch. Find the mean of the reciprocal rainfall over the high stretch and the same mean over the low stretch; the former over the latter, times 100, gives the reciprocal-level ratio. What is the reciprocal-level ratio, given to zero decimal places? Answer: 84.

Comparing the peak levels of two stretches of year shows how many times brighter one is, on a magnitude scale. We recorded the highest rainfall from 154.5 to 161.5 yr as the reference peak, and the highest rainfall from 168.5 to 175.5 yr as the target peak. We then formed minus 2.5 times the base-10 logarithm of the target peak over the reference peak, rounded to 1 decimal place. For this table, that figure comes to 0.1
